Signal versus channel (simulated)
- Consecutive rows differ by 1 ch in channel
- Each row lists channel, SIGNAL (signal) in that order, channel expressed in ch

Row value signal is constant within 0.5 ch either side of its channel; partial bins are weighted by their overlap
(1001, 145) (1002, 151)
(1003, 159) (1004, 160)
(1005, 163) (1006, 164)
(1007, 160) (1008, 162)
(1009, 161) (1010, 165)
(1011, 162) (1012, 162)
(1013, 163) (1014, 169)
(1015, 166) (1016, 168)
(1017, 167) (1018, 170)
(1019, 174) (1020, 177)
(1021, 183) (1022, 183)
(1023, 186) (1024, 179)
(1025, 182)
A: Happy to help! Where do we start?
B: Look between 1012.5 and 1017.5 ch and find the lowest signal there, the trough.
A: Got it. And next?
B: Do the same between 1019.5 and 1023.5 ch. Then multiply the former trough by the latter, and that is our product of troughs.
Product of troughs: 28851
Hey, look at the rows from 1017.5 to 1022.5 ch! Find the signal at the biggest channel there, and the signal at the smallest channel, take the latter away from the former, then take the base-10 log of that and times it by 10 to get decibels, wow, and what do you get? 11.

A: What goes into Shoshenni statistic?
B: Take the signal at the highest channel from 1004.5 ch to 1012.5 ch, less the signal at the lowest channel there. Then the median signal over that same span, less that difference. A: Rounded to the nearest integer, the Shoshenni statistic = 163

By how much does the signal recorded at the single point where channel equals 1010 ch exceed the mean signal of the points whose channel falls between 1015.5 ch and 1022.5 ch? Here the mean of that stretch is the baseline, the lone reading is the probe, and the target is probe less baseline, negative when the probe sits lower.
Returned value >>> -10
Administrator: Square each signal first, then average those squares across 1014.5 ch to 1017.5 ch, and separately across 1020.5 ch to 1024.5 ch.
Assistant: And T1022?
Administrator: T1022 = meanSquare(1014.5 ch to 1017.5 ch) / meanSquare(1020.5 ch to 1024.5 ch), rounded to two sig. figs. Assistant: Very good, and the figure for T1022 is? 0.83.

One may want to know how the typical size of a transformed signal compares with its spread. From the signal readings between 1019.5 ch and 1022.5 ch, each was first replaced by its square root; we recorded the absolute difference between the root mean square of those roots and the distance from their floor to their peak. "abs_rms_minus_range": 13.23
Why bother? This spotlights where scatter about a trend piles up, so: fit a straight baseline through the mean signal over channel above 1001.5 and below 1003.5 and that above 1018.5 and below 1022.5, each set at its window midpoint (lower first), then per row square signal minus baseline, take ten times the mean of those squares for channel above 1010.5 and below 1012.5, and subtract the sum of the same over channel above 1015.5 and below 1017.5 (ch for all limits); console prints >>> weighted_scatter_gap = 184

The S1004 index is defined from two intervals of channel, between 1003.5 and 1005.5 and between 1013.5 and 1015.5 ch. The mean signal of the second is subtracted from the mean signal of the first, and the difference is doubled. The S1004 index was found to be -12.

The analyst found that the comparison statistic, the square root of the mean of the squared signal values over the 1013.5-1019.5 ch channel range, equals 169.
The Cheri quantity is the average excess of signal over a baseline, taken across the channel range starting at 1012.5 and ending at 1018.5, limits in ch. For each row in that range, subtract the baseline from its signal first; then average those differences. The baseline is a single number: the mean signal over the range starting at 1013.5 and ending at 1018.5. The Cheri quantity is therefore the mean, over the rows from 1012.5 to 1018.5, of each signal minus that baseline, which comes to -0.8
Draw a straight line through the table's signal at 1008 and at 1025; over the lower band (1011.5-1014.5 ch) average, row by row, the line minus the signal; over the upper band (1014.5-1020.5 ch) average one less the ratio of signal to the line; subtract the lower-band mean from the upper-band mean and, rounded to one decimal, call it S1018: -3.2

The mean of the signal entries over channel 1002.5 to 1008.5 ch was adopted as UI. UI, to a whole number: 161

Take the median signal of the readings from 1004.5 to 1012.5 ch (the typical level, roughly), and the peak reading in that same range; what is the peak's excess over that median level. 3.0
